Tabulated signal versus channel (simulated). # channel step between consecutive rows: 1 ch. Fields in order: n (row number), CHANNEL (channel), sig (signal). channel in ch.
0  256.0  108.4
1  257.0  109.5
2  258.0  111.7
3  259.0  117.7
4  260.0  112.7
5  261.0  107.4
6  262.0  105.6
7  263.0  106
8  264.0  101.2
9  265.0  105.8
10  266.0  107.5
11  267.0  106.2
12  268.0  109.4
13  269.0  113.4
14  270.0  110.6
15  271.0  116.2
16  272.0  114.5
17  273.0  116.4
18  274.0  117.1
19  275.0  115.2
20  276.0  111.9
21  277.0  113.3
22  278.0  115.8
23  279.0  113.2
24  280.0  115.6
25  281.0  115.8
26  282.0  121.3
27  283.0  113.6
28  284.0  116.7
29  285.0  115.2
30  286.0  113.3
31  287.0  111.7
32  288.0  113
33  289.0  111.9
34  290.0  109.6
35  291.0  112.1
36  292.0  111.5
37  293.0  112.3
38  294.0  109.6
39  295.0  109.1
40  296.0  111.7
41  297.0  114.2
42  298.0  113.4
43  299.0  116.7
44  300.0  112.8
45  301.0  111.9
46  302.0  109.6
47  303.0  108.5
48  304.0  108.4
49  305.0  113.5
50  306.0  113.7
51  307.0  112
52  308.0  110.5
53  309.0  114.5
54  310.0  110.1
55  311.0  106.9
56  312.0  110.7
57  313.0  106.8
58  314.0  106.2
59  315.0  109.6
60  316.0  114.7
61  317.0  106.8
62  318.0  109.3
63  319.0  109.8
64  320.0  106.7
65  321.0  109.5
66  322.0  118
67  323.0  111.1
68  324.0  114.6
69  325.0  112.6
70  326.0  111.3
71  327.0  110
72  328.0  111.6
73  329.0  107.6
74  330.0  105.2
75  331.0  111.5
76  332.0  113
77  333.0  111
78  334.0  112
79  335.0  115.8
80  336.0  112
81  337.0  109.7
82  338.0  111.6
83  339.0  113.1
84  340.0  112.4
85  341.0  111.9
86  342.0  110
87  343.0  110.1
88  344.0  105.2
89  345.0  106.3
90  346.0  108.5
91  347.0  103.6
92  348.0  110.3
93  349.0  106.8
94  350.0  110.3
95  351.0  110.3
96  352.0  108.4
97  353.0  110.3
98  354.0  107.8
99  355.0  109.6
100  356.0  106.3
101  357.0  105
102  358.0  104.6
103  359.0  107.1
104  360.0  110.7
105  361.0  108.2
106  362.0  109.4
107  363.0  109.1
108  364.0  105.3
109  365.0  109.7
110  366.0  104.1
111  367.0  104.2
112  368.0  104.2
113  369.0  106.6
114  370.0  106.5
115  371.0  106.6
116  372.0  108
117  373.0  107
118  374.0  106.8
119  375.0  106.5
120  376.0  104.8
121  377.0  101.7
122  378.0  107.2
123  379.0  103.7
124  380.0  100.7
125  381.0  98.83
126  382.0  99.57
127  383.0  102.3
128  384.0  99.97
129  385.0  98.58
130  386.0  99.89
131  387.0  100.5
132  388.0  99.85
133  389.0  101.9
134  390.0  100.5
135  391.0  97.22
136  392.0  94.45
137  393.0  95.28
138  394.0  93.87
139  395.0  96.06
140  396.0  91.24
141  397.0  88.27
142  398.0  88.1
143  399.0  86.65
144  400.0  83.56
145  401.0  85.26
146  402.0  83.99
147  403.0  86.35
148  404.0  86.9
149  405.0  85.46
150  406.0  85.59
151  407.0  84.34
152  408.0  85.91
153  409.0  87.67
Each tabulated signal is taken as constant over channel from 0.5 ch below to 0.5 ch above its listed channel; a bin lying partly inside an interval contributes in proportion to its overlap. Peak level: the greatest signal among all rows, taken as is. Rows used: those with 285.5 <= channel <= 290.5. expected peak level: 113.3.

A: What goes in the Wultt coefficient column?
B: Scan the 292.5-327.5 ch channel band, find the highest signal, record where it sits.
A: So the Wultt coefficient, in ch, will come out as 322.0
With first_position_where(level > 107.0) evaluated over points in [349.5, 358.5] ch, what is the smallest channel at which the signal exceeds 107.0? 350.0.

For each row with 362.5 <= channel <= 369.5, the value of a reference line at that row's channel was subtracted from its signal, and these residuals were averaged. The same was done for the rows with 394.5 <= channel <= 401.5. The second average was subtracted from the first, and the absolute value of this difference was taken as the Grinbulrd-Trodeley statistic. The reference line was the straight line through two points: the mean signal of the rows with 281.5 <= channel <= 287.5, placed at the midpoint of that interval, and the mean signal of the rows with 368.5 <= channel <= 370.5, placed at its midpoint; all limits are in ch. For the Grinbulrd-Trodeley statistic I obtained 14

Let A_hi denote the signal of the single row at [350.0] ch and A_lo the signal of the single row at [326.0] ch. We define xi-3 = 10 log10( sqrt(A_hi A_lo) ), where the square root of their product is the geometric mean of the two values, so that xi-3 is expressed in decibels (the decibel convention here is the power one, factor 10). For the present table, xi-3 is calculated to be 20.4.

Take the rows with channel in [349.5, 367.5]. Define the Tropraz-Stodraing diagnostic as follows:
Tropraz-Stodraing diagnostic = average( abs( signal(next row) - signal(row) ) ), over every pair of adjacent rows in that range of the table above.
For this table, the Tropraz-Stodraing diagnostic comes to 2.2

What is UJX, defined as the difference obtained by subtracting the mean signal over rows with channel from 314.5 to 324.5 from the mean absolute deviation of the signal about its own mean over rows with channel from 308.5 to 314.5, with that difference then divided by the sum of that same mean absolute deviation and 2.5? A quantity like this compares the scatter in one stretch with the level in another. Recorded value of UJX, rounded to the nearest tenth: -21.4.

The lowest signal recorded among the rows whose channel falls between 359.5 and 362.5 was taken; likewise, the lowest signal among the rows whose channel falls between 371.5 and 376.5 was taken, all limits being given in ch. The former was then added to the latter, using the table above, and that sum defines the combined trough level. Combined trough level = 213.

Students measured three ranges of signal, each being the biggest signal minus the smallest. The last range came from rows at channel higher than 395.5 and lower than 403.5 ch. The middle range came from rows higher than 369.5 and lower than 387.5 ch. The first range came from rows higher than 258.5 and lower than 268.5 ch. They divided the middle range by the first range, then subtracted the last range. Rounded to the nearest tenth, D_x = -7.1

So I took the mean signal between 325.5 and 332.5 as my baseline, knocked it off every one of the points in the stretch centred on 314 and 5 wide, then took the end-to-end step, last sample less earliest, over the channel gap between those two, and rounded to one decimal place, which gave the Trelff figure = 1.0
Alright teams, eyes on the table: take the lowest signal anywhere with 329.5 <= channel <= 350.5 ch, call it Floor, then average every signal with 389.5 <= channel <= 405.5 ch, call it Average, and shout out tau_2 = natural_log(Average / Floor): -0.14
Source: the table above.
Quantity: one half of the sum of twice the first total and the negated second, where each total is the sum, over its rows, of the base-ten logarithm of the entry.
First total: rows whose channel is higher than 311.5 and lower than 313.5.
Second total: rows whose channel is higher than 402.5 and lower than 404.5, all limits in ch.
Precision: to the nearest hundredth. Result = 2.14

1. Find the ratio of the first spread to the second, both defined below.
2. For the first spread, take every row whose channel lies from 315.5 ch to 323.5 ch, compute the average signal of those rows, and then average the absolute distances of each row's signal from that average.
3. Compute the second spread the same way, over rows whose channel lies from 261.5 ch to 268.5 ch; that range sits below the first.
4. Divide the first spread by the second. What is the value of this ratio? 1.92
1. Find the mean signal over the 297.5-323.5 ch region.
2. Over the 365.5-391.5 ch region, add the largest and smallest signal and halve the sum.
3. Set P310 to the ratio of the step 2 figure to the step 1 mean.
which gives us 0.93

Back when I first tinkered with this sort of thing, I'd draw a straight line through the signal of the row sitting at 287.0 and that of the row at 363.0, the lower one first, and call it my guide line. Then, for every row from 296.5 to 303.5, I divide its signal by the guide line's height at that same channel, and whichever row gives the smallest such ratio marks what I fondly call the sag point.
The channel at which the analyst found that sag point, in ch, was 303.0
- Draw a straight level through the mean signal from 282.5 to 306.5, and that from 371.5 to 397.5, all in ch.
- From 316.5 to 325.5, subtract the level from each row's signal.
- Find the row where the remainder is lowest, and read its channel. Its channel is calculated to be 317.0 ch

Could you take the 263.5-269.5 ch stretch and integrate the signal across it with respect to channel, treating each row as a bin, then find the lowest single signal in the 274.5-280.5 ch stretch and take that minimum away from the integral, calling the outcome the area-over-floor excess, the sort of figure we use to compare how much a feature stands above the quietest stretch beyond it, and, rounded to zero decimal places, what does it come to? 532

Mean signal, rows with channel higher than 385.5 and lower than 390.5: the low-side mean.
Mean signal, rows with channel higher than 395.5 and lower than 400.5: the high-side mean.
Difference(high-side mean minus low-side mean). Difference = -13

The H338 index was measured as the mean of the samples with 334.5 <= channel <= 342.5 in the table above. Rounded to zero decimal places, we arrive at 112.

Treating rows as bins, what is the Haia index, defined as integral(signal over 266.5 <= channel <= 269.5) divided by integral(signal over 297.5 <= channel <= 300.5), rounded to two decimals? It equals 0.96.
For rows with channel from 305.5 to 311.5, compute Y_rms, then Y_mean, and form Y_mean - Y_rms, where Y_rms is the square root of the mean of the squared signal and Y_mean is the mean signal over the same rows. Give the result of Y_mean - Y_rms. -0.028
